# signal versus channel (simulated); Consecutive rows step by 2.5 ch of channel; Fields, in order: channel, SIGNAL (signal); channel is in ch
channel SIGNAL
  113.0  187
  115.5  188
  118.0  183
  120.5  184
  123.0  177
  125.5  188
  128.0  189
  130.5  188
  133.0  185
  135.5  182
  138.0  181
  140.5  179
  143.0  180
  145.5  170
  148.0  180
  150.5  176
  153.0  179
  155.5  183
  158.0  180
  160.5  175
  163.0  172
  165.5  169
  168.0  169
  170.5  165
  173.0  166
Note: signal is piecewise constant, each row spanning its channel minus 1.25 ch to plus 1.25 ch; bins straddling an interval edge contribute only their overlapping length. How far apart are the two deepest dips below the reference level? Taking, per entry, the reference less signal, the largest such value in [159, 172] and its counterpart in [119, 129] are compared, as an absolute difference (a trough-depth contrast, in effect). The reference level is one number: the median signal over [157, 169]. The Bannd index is 12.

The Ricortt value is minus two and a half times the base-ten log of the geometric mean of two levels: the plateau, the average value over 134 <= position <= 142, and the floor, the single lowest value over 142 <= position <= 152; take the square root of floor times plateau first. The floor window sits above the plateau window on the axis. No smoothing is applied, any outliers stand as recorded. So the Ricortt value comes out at -5.61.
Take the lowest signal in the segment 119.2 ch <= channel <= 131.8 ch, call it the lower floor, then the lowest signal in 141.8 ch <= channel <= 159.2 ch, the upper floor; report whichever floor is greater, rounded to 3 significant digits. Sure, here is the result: 177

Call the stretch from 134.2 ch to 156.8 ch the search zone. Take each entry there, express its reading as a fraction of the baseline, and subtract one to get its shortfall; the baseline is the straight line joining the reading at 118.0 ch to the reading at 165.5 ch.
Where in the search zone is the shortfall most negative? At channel 145.5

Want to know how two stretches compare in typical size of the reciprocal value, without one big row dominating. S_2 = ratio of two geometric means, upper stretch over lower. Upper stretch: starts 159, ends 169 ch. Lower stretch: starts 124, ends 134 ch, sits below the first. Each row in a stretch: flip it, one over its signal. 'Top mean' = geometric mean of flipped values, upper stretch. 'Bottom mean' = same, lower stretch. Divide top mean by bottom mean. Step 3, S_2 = 1.095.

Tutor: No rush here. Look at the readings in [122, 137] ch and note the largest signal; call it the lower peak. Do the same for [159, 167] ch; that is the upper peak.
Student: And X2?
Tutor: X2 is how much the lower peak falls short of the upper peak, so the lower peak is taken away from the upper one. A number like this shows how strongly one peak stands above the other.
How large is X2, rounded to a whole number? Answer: -14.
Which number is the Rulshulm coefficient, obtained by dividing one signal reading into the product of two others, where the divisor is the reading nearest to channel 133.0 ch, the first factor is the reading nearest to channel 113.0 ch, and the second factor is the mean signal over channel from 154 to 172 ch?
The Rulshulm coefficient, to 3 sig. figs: 175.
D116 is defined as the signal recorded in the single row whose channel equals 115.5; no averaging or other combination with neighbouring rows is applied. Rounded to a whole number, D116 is 188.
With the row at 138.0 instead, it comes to 181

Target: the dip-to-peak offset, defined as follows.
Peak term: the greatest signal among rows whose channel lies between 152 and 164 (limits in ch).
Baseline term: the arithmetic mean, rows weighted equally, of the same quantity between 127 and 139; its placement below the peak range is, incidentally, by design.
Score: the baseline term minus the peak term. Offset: 2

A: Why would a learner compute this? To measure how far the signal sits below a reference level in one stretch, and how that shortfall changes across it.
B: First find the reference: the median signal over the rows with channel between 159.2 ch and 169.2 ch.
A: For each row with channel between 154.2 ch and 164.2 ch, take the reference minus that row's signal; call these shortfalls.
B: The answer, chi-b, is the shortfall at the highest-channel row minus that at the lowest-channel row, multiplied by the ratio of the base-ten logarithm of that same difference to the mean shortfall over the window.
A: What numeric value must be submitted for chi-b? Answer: -1.6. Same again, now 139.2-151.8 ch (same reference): -0.2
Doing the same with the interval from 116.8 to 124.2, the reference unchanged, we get -0.4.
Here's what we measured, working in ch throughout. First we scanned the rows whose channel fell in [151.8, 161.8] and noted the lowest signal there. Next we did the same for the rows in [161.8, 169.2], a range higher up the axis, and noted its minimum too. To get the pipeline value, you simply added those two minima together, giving 344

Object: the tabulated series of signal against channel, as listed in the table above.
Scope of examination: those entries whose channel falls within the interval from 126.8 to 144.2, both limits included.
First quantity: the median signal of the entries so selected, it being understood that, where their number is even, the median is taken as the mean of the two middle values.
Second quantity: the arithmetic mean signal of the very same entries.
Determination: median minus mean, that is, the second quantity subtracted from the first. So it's -1.4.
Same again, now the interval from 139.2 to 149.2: 2.2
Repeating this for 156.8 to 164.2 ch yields -0.7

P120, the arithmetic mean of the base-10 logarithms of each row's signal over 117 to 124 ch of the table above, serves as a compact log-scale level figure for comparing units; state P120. 2.26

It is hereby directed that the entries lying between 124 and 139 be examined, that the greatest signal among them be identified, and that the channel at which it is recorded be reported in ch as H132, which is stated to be 128.0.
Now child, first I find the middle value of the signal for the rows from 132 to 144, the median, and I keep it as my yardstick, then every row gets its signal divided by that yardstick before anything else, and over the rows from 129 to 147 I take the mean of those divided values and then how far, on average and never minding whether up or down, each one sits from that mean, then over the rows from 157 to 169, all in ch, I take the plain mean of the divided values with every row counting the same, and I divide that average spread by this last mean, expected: 0.022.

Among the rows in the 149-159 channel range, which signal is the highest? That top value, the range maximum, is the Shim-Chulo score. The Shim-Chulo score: 183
